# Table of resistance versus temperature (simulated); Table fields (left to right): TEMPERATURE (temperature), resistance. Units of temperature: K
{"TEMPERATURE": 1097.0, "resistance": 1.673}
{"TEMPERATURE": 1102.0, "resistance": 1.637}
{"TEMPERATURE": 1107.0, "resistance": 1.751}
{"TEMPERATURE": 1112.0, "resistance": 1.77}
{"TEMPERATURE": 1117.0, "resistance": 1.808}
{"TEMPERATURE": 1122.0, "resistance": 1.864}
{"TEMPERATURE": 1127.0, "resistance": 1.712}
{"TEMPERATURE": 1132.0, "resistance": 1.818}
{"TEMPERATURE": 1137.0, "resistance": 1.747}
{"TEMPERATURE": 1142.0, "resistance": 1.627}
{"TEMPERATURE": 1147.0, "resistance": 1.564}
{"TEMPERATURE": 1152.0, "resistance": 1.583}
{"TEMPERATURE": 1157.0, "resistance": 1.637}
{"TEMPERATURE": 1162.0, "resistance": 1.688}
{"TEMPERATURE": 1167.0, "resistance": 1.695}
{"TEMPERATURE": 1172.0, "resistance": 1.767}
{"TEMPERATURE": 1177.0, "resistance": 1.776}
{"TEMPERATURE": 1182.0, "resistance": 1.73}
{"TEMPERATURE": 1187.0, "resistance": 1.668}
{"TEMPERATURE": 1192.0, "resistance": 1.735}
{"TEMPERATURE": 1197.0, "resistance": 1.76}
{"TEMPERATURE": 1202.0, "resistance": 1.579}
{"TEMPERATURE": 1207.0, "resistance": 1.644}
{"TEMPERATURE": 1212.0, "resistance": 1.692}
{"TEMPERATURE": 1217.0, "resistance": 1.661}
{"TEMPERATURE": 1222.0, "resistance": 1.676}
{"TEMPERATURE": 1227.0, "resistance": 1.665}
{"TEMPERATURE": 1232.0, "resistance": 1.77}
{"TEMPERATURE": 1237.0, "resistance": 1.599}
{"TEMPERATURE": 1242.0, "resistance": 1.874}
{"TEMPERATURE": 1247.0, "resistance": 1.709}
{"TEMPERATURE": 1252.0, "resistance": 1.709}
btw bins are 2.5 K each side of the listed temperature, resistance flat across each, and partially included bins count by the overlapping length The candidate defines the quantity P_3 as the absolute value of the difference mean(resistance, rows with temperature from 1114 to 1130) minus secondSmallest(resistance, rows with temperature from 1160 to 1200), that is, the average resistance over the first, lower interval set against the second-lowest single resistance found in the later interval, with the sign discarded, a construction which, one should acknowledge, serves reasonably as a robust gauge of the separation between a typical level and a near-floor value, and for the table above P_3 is 0.11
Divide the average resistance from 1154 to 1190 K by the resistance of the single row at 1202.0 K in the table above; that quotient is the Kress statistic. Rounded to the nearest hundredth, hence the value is 1.08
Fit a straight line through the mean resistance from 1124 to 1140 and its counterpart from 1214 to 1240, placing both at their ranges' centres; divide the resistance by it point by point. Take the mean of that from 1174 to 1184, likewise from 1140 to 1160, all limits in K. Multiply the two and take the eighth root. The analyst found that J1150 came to 0.992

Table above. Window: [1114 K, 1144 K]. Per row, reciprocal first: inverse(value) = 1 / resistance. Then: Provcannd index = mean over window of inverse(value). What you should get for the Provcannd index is 0.568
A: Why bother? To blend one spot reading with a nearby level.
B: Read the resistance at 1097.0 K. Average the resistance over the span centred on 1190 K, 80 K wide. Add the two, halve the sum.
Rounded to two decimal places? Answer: 1.68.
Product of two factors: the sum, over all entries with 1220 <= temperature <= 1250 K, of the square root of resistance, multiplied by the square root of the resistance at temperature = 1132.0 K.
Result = 10.6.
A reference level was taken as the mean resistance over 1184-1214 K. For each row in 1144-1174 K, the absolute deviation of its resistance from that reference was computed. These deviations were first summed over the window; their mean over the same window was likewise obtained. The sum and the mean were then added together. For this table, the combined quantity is 0.43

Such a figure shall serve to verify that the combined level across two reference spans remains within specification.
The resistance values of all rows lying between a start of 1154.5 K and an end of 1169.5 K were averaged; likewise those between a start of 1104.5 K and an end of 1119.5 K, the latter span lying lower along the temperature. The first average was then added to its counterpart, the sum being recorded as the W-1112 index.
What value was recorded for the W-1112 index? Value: 3.45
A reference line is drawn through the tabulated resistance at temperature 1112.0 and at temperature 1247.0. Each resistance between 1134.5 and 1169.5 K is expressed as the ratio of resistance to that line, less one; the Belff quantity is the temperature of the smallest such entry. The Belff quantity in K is 1147.0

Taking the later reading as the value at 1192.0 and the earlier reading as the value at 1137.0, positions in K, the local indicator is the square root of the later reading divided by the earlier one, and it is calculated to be 1.00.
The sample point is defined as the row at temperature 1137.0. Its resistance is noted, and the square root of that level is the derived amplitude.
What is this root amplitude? 1.32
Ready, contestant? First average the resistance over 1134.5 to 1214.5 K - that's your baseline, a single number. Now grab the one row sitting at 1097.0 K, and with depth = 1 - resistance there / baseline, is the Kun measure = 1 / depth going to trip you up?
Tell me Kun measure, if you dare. 217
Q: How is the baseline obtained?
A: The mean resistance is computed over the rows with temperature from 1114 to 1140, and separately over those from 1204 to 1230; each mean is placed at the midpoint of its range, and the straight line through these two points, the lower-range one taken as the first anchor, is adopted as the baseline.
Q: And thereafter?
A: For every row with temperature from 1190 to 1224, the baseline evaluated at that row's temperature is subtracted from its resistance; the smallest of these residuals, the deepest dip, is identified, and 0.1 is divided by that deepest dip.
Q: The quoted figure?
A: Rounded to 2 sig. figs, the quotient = -0.92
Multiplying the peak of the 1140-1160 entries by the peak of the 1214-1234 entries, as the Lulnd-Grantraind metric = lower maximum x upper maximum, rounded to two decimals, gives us 2.90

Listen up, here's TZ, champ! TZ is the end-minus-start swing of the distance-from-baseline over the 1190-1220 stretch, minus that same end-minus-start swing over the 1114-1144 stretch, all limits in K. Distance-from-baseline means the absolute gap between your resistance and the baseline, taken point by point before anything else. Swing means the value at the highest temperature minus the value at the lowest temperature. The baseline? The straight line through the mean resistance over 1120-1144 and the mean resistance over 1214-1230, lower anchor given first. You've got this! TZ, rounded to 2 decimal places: -0.10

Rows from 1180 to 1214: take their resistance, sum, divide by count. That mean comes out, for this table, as 1.69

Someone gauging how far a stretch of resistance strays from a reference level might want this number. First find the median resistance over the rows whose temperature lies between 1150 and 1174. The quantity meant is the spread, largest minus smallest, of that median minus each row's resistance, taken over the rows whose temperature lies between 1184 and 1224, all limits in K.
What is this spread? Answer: 0.18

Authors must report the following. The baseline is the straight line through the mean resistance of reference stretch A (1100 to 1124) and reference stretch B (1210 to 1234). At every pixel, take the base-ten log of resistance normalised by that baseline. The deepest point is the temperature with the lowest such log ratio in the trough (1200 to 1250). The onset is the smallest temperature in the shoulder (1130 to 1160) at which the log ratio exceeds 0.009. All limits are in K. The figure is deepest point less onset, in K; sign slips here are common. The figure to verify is 70 K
